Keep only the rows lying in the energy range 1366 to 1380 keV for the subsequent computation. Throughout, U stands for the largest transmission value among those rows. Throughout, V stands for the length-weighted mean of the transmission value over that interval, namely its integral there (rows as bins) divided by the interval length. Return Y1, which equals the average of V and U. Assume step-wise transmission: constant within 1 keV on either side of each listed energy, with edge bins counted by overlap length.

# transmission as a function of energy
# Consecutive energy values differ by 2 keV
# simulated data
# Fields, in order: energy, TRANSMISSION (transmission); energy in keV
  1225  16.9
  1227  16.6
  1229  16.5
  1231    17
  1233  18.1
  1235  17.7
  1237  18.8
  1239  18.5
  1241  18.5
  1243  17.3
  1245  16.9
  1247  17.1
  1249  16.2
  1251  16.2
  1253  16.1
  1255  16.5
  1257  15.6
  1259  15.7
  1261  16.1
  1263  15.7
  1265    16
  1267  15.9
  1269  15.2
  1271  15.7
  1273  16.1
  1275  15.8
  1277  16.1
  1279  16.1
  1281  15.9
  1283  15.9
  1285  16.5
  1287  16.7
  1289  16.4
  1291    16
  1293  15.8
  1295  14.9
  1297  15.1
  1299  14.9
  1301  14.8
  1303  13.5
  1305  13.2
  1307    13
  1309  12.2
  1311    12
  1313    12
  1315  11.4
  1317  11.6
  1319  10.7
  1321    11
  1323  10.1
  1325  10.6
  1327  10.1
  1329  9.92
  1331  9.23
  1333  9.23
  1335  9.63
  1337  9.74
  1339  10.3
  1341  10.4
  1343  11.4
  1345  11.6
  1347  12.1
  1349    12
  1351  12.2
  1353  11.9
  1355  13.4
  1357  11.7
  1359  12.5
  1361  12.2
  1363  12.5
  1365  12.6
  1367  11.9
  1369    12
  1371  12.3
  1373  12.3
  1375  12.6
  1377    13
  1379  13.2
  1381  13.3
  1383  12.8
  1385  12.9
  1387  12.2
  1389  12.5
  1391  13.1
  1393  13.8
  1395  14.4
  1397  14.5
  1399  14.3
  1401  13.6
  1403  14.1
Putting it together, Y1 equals 13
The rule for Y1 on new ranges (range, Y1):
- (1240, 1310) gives 17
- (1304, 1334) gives 12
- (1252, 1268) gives 16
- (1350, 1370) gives 13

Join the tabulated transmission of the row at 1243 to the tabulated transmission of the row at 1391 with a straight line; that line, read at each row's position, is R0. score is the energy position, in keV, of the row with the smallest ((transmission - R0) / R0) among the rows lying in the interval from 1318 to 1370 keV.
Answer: 1331 keV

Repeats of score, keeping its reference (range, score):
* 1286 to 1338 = 1331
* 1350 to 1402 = 1357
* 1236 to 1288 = 1269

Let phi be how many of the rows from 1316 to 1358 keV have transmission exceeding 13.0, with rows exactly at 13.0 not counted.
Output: 1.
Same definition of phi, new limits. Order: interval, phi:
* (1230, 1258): 14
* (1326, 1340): 0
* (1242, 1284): 21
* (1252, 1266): 7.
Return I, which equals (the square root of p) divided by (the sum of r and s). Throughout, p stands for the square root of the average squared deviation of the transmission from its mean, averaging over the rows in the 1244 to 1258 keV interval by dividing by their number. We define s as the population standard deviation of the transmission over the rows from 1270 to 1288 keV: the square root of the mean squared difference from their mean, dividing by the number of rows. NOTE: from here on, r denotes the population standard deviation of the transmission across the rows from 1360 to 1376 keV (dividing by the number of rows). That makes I 1.24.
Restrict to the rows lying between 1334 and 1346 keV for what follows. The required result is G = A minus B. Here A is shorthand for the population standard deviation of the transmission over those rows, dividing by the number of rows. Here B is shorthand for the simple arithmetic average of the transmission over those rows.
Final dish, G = -10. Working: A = 0.75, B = 11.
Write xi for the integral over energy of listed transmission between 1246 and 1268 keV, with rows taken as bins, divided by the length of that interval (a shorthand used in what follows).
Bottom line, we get 16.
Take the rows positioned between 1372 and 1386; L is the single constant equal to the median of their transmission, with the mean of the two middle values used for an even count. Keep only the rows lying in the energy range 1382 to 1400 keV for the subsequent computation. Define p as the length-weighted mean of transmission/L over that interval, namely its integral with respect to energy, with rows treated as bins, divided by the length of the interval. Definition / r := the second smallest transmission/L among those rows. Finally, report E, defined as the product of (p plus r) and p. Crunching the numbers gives 2.1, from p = 1.04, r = 0.97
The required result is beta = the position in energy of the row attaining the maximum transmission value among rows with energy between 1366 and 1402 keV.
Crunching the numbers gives 1397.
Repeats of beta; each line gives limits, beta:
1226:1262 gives 1237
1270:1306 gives 1287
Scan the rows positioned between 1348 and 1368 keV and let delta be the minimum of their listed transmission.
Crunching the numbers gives 11.7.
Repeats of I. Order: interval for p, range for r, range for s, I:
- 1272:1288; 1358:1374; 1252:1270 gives 0.93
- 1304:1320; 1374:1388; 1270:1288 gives 1.34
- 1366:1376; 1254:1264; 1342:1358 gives 0.55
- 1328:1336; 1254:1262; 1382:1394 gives 0.63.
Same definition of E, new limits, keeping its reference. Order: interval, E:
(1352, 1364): 1.8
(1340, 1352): 1.6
